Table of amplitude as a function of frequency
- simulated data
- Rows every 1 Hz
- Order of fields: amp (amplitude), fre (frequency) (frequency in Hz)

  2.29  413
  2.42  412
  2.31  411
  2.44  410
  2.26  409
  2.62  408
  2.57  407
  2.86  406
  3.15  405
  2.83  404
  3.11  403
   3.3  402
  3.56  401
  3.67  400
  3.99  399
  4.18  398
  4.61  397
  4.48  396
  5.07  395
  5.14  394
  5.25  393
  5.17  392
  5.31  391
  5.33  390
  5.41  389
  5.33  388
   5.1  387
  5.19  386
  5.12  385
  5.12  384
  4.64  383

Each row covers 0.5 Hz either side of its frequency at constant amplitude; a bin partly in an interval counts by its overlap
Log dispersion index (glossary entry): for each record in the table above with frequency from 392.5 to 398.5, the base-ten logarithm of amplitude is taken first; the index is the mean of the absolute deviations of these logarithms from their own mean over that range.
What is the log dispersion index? 0.033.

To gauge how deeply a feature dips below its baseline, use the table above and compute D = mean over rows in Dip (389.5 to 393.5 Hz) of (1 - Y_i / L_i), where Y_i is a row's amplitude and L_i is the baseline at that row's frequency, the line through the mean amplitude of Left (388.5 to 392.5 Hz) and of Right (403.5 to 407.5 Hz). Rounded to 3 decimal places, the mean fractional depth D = -0.025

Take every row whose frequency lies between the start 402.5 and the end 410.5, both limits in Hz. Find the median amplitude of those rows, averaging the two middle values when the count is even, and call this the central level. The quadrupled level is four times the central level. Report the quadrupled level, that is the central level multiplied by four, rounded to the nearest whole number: 11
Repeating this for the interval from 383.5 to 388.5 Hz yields 20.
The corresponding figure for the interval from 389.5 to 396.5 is 21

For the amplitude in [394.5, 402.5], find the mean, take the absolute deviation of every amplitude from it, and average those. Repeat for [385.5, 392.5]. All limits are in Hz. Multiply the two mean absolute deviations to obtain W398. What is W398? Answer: 0.045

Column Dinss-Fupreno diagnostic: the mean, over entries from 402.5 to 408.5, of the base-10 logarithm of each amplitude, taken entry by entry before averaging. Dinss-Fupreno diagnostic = 0.45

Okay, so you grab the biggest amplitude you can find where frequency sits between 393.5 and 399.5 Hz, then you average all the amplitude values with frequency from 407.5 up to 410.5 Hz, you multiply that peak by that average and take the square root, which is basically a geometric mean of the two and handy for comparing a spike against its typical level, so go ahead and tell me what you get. 3.54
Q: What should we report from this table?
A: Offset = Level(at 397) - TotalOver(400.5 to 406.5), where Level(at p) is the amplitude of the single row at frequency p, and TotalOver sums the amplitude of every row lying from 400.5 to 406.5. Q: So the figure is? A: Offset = -14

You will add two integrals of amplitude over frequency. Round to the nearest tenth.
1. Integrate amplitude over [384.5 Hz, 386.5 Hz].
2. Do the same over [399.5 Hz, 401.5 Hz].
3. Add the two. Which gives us 17.5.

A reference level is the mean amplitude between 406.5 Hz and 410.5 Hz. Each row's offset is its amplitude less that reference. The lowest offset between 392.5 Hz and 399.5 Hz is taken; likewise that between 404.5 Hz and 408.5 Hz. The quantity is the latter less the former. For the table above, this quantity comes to -1.4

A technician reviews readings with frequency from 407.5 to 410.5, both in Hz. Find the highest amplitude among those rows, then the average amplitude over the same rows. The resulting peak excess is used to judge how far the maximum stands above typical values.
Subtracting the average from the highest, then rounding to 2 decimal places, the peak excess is 0.18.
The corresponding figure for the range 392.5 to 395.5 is 0.10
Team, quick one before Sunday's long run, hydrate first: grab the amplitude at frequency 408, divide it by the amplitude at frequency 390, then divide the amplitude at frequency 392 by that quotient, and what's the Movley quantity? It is 10.52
